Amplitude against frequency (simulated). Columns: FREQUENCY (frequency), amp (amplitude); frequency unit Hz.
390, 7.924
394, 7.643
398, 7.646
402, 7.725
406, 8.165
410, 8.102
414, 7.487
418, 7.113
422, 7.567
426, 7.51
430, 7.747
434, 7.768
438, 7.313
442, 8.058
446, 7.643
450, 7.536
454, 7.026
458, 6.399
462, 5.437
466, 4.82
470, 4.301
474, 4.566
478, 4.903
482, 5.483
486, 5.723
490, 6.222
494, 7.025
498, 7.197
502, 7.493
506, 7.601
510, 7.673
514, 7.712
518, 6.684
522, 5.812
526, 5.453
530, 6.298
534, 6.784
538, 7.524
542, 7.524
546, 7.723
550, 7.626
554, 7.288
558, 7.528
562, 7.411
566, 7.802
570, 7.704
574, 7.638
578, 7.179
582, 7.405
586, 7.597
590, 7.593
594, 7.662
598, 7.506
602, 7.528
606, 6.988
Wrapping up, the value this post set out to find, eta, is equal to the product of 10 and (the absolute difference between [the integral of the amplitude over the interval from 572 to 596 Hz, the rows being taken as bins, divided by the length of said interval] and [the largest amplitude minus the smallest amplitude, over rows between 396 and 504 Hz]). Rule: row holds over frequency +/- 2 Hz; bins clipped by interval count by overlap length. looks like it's 36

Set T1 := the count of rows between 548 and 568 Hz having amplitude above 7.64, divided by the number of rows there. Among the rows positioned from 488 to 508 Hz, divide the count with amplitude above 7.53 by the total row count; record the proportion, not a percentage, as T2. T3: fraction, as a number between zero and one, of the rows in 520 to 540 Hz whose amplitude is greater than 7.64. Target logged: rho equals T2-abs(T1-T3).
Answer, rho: 0.00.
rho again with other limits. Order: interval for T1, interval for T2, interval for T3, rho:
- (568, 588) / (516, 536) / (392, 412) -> -0.80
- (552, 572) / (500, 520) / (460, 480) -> 0.20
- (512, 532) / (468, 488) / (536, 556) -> 0.00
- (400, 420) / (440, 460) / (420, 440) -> 0.40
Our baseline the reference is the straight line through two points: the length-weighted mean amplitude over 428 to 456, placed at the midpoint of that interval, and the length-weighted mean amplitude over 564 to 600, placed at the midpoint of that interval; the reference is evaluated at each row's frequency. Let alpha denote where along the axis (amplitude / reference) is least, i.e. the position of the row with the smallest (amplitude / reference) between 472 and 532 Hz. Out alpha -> 474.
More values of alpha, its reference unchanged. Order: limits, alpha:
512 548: 526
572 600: 578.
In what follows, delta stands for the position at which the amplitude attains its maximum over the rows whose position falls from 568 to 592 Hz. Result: 570 Hz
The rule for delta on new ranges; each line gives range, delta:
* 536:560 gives 546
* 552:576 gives 566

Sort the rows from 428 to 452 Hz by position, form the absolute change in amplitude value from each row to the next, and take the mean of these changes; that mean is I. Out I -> 0.35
